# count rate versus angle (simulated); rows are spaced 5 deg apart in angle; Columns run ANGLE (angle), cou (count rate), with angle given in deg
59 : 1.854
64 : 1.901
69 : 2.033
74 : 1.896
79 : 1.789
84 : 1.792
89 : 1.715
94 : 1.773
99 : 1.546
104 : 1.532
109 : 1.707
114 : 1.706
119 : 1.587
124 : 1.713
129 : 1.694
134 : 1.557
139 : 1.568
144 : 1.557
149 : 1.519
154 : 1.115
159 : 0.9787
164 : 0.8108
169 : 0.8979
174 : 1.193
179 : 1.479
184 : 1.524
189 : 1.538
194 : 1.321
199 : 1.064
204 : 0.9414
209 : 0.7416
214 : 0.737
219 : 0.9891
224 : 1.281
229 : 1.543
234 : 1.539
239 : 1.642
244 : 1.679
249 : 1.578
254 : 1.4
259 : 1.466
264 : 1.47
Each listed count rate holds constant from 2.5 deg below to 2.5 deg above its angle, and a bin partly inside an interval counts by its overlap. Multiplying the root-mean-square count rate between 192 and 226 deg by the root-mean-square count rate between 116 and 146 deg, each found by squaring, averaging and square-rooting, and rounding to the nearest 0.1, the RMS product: 1.7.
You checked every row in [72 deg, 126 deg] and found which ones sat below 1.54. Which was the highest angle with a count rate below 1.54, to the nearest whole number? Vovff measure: 104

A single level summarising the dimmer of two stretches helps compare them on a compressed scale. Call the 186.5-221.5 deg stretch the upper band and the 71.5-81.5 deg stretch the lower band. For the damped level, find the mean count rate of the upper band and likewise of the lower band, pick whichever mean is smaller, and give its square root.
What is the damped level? 1.02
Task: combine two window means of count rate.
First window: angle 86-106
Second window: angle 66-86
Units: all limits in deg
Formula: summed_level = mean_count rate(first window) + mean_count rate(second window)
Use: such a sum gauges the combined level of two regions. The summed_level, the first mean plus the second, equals 3.5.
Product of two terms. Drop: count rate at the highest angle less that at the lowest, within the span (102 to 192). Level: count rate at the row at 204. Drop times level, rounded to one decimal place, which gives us 0.0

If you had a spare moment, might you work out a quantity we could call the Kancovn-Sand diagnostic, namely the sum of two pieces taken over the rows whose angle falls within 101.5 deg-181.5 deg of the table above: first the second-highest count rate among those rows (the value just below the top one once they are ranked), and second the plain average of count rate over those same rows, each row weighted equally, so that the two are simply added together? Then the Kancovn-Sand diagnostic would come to 3.1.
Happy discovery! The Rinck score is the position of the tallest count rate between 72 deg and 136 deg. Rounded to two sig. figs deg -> 74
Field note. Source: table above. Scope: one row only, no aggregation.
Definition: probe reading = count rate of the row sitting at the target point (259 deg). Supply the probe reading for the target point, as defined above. 1.466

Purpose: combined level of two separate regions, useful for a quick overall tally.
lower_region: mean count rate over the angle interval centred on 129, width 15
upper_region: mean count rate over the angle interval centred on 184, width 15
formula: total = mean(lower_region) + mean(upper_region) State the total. 3.2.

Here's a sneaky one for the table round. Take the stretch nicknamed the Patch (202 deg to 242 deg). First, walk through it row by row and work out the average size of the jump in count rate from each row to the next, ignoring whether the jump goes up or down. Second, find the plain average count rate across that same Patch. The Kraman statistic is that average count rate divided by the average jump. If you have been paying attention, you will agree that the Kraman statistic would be 7.4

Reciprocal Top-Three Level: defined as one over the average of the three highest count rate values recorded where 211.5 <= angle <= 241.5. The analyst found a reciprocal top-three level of 0.64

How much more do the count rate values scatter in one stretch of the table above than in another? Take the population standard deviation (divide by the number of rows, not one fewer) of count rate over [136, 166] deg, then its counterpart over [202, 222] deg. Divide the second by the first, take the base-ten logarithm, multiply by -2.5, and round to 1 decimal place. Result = 1.1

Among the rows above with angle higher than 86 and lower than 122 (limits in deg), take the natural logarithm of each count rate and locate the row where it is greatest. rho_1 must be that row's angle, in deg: 94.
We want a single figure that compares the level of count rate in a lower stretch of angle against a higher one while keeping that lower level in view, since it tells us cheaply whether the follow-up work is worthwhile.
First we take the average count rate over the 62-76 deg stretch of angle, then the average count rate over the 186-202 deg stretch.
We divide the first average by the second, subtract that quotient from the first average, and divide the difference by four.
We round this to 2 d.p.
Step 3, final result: 0.11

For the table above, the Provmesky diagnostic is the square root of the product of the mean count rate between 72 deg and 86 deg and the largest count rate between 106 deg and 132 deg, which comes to 1.77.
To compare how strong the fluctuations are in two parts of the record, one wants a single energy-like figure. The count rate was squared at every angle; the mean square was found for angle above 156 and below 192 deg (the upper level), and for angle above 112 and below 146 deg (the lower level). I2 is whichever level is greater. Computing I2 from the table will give 2.65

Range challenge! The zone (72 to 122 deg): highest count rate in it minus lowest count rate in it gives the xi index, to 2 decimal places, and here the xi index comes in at 0.36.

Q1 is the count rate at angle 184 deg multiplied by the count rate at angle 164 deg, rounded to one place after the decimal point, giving 1.2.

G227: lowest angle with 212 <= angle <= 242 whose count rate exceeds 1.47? 229 deg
